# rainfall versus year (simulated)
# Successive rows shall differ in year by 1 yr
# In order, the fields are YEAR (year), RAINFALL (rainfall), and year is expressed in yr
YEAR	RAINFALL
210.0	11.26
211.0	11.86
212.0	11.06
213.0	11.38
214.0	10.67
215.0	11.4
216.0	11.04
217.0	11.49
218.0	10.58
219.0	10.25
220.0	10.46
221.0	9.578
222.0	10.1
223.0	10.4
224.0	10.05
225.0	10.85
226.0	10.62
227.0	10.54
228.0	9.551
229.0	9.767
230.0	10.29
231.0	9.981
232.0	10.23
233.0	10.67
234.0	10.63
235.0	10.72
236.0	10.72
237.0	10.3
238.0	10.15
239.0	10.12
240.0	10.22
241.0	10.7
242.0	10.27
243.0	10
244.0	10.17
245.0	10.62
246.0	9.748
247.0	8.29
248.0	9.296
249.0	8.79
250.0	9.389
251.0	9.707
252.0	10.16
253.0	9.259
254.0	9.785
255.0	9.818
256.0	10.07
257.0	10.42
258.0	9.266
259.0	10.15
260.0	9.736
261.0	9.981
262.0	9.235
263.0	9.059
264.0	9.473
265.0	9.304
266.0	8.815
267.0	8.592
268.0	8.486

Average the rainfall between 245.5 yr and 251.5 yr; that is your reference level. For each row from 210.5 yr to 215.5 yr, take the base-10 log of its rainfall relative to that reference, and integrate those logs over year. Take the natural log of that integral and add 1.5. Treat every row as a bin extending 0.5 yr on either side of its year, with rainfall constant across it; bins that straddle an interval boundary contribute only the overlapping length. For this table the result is 0.7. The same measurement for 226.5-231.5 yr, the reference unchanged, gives -0.2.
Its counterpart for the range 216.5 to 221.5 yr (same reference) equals 0.2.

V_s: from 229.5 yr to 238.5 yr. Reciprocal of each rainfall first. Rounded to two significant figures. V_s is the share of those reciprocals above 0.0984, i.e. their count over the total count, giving 0.22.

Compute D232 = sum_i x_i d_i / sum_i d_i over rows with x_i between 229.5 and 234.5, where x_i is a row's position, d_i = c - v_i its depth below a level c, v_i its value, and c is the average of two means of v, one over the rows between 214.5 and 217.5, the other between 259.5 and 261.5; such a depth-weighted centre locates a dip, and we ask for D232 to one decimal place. 230.8 yr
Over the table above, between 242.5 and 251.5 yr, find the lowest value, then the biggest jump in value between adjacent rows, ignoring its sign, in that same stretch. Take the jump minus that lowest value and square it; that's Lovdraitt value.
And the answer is 47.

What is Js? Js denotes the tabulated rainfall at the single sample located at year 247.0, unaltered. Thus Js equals 8.29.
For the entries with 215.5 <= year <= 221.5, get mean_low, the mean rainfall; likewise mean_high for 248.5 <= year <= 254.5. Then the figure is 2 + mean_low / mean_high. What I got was 3.11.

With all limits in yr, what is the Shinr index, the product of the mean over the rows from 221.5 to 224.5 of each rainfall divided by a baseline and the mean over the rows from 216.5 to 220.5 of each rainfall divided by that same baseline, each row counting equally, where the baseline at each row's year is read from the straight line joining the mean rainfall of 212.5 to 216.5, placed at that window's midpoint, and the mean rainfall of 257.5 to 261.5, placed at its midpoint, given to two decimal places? 0.91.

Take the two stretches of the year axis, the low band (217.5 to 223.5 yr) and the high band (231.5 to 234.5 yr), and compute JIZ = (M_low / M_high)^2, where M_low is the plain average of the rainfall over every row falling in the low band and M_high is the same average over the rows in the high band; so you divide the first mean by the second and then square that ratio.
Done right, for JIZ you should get 0.95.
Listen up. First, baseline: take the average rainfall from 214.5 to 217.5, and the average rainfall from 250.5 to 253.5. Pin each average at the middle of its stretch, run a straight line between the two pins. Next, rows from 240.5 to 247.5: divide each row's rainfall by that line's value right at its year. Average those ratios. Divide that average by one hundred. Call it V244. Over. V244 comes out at 0.0099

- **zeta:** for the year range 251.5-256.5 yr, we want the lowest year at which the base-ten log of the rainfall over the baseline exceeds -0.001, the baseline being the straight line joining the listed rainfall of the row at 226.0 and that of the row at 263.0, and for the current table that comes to 252.0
